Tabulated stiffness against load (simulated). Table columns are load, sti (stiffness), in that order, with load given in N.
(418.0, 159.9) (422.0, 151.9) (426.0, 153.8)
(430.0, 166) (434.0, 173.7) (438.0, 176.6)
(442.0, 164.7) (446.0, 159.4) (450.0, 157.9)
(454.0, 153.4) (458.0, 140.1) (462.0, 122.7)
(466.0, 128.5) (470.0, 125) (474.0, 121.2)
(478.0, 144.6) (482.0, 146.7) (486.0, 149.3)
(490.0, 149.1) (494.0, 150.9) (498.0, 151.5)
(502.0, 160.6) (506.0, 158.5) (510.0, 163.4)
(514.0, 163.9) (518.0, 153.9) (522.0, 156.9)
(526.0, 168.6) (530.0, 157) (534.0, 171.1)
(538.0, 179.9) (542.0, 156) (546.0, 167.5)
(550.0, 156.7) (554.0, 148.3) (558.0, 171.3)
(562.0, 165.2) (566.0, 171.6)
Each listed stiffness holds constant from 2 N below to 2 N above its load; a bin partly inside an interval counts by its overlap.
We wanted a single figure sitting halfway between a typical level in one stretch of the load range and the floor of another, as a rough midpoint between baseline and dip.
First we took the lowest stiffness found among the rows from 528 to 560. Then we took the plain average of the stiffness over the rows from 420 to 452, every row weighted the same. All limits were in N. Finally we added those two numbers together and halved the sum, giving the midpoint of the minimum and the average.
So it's 156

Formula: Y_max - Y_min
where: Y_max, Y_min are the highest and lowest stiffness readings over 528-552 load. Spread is 24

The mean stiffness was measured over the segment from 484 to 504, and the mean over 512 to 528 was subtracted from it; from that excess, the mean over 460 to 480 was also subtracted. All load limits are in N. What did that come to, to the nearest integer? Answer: -137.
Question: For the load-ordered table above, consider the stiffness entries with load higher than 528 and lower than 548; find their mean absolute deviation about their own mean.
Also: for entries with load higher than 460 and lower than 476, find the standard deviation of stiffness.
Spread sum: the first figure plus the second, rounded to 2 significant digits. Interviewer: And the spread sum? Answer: 11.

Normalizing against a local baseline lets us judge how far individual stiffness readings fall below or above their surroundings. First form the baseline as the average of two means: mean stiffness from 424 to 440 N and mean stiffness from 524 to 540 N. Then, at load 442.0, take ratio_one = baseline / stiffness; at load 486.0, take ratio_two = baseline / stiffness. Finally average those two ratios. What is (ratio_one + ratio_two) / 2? 1.07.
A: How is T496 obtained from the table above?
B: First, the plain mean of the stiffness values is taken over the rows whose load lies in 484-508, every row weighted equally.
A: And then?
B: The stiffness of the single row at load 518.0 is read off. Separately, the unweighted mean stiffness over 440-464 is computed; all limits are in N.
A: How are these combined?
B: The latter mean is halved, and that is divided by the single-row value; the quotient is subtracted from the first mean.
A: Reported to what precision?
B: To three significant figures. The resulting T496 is 153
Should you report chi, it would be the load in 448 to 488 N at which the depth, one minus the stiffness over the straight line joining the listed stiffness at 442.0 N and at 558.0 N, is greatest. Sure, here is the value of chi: 474.0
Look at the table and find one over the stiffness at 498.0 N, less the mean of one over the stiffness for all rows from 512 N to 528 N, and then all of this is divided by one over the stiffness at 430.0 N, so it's 0.062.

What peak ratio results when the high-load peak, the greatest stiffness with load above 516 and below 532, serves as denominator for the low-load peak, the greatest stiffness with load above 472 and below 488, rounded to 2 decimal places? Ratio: 0.89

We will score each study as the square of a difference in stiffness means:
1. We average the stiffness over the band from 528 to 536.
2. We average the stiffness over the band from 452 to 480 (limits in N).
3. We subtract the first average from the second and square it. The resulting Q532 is 925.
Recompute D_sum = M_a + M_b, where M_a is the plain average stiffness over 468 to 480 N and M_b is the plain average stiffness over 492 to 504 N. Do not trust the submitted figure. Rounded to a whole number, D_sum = 285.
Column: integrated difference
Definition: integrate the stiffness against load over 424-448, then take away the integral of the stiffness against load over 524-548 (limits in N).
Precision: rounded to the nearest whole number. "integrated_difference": -24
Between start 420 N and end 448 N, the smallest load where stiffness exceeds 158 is 430.0 N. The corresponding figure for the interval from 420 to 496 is 430.0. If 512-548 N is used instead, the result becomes 514.0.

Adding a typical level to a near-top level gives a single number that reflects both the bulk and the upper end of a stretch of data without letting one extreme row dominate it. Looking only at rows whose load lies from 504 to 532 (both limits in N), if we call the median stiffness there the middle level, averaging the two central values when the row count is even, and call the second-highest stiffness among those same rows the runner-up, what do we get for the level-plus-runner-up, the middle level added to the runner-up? 322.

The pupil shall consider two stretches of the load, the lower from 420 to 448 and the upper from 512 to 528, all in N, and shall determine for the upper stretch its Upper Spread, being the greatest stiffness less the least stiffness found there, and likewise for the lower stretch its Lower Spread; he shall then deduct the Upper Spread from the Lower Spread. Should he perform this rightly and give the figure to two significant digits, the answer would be 10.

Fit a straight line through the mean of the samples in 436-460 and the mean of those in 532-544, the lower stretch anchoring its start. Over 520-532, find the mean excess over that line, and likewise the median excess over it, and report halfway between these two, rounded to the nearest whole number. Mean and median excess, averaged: -9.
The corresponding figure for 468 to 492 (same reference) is -20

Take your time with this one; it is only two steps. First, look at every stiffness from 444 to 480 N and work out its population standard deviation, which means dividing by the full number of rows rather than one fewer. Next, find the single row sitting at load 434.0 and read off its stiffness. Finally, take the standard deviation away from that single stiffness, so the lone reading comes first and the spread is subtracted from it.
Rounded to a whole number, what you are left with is 159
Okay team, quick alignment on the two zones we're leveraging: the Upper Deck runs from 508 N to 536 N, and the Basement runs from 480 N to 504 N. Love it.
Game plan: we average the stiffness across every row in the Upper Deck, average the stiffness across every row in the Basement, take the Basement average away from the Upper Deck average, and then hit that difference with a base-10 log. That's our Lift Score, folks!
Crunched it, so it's 1.03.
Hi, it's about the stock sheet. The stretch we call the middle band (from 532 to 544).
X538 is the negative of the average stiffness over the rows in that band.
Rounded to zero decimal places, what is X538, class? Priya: -169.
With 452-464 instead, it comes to -139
